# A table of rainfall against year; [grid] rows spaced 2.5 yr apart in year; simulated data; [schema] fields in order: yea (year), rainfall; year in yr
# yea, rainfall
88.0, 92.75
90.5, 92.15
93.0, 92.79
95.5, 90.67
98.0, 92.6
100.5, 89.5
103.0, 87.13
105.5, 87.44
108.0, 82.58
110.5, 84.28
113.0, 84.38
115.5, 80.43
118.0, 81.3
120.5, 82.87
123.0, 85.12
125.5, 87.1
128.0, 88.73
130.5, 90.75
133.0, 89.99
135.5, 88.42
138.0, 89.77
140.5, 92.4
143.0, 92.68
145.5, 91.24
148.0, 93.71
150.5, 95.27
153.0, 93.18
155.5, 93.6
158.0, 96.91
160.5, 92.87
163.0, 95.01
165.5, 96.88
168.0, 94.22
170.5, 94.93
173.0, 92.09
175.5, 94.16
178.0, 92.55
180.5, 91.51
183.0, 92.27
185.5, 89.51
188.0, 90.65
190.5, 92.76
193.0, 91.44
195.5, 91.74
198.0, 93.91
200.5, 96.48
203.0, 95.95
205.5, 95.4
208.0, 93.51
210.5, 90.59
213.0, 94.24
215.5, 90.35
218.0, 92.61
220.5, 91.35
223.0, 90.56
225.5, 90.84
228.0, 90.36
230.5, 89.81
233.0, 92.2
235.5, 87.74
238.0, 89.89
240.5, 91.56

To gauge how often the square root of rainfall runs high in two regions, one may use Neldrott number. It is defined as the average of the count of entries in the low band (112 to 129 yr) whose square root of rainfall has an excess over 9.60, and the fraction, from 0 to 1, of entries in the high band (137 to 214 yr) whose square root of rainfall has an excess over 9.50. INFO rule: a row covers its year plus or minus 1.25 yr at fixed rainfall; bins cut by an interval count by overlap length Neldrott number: 0.5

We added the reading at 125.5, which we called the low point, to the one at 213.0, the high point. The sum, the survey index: 181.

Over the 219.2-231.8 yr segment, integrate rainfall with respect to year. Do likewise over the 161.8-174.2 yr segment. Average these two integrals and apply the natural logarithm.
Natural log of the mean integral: 7.054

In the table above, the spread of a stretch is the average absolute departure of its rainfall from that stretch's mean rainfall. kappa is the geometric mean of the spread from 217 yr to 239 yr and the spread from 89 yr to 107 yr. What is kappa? 1.42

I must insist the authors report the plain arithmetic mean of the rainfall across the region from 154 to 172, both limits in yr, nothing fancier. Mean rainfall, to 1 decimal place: 94.9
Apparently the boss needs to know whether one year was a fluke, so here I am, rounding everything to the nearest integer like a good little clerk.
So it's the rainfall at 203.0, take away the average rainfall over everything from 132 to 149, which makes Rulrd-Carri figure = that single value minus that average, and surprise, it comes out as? 5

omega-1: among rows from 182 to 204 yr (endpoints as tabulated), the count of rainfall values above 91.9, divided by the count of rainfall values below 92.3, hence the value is 1.0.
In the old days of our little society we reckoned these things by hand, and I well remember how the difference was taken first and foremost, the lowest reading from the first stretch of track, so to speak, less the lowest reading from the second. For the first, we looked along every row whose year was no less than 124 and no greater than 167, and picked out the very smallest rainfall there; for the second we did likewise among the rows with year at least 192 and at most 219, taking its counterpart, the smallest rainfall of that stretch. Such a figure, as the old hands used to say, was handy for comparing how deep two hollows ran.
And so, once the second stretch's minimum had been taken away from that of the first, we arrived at -3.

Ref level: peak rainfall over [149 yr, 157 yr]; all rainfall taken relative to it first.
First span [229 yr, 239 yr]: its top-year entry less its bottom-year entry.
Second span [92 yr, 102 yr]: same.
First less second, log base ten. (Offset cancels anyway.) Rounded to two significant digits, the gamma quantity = 0.53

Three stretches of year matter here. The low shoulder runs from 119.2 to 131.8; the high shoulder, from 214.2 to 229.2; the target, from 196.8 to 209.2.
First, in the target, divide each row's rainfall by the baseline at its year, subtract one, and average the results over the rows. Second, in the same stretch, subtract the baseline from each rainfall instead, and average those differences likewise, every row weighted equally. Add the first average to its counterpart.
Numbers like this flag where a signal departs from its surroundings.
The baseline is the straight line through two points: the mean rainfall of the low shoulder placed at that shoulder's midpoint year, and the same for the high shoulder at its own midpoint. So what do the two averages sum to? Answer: 4.9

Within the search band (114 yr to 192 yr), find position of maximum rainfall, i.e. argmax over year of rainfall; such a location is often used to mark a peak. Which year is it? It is 158.0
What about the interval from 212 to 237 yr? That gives 213.0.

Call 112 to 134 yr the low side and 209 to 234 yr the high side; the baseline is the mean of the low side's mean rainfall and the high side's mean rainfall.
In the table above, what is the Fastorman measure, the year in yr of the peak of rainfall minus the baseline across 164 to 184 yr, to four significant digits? 165.5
